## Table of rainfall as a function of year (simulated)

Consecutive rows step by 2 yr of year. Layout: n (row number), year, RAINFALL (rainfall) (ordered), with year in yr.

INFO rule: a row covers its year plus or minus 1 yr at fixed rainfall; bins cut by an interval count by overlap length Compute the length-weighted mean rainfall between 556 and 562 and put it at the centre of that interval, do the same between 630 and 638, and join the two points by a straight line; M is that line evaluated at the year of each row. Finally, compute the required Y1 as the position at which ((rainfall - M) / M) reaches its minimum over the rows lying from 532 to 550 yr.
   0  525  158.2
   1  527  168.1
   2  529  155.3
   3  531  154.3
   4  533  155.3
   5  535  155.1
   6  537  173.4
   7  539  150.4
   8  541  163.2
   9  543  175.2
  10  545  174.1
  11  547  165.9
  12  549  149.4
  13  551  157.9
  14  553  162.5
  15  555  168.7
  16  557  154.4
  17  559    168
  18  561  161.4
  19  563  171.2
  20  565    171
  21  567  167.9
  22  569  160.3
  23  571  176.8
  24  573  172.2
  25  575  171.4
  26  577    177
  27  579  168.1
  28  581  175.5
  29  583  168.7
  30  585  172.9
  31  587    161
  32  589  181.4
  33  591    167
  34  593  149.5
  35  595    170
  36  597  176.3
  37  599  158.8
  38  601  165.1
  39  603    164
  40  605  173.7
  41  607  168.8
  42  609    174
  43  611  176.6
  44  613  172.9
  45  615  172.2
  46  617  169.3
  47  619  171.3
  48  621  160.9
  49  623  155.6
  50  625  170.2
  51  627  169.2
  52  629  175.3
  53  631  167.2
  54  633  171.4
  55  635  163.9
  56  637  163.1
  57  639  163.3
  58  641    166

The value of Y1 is 549 yr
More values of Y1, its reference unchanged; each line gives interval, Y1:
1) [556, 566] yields 557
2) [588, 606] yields 593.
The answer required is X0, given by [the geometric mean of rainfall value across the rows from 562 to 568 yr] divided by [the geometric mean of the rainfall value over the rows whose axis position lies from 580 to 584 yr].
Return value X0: 0.99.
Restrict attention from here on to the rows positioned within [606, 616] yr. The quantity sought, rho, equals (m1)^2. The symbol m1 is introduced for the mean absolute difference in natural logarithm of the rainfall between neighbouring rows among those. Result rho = 0.0003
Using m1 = 0.02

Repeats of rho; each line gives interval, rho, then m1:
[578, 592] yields 0.0040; 0.06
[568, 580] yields 0.0018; 0.04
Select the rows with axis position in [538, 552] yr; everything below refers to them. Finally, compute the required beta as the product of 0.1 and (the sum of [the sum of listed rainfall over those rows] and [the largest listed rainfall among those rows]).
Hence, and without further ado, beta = 131.1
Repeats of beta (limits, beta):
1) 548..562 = 129.1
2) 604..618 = 138.4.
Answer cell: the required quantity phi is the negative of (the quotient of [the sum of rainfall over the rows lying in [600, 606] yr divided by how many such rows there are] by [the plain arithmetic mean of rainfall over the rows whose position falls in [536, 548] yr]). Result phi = -1.00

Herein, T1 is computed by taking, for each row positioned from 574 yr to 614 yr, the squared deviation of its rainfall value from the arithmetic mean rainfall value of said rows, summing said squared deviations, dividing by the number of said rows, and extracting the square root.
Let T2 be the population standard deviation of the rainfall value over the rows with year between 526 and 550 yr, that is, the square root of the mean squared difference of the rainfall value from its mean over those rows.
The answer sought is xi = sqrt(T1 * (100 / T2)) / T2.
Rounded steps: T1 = 7.2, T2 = 9.1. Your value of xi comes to 0.98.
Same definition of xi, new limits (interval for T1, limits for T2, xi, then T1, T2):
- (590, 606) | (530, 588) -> 1.22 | 8.0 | 8.1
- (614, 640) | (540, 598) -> 1.03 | 5.3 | 7.9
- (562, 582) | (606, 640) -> 1.73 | 4.7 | 5.4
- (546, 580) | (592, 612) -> 1.16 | 7.3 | 8.2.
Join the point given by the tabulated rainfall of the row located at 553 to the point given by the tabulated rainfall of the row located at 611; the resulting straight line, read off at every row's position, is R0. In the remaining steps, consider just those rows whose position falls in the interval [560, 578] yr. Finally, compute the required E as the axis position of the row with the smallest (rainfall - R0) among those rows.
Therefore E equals 569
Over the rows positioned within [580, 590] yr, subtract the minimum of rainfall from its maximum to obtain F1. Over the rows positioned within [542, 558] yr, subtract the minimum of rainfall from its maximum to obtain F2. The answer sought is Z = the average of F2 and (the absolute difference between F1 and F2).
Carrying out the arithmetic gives 16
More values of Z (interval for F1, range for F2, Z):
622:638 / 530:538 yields 10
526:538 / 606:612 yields 10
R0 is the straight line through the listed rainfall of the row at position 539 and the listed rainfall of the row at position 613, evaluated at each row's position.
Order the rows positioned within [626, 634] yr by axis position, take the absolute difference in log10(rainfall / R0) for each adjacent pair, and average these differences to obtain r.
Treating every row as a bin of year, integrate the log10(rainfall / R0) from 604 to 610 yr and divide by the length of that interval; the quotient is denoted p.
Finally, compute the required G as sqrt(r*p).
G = 0.006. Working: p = 0.003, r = 0.015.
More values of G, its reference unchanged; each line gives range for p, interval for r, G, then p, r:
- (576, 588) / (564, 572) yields 0.021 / 0.018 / 0.024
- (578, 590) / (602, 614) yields 0.015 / 0.018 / 0.013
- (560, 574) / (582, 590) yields 0.028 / 0.026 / 0.031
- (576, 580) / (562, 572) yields 0.022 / 0.027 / 0.019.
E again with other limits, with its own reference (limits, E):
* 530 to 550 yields 549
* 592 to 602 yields 593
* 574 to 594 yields 593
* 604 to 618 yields 617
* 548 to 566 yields 549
